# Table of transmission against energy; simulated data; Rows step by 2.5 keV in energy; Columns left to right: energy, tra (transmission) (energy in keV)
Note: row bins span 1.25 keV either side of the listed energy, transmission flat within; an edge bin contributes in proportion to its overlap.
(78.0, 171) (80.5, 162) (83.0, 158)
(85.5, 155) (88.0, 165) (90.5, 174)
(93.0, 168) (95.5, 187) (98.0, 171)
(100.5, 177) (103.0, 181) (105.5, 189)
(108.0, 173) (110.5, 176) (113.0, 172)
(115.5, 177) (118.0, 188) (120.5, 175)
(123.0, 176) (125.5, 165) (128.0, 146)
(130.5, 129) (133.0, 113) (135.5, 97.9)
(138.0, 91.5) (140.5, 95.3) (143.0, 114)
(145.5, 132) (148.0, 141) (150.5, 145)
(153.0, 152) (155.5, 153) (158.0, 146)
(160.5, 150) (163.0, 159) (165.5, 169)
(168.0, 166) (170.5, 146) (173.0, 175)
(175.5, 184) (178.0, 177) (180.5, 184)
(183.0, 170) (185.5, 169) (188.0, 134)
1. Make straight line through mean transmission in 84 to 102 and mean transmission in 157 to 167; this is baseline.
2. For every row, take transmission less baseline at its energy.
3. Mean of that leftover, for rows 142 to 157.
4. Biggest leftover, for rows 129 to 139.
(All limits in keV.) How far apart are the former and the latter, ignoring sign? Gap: 15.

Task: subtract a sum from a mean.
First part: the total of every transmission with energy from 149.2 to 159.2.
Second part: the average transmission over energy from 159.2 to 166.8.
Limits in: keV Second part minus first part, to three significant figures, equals -437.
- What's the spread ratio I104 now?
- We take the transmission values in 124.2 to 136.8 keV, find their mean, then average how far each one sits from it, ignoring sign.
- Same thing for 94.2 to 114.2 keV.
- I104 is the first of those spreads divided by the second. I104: 3.6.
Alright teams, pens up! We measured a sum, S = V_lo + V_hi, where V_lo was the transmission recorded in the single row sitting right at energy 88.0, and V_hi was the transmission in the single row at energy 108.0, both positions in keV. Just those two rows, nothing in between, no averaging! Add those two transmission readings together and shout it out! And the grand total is 338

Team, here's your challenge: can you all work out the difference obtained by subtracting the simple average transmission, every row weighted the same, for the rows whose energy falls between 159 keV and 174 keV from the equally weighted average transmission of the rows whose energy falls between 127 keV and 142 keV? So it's -49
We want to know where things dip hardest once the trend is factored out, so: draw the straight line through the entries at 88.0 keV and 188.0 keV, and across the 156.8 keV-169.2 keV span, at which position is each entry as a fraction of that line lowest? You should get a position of 158.0 keV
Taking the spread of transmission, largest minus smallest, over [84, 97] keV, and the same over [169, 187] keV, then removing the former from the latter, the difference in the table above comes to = 6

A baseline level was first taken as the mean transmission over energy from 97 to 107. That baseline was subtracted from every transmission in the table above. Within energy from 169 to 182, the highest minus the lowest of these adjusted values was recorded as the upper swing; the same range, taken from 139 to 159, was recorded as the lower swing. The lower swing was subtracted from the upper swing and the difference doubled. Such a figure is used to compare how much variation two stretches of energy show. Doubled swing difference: -39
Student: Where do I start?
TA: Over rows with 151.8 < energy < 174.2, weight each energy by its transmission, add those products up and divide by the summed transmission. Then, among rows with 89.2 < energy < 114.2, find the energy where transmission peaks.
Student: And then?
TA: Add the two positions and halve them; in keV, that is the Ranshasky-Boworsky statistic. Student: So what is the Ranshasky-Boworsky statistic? 134.4 keV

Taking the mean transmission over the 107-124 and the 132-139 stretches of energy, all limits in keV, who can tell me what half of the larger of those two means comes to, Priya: 88.4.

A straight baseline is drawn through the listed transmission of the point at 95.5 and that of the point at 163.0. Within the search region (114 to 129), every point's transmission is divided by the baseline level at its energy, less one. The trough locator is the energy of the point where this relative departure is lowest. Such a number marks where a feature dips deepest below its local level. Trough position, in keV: 128.0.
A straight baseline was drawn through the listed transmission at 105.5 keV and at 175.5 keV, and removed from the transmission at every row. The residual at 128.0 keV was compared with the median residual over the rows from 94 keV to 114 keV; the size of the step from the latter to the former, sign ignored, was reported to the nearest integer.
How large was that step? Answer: 29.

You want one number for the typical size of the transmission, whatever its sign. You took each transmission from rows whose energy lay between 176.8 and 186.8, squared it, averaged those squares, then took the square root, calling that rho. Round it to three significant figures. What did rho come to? 175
